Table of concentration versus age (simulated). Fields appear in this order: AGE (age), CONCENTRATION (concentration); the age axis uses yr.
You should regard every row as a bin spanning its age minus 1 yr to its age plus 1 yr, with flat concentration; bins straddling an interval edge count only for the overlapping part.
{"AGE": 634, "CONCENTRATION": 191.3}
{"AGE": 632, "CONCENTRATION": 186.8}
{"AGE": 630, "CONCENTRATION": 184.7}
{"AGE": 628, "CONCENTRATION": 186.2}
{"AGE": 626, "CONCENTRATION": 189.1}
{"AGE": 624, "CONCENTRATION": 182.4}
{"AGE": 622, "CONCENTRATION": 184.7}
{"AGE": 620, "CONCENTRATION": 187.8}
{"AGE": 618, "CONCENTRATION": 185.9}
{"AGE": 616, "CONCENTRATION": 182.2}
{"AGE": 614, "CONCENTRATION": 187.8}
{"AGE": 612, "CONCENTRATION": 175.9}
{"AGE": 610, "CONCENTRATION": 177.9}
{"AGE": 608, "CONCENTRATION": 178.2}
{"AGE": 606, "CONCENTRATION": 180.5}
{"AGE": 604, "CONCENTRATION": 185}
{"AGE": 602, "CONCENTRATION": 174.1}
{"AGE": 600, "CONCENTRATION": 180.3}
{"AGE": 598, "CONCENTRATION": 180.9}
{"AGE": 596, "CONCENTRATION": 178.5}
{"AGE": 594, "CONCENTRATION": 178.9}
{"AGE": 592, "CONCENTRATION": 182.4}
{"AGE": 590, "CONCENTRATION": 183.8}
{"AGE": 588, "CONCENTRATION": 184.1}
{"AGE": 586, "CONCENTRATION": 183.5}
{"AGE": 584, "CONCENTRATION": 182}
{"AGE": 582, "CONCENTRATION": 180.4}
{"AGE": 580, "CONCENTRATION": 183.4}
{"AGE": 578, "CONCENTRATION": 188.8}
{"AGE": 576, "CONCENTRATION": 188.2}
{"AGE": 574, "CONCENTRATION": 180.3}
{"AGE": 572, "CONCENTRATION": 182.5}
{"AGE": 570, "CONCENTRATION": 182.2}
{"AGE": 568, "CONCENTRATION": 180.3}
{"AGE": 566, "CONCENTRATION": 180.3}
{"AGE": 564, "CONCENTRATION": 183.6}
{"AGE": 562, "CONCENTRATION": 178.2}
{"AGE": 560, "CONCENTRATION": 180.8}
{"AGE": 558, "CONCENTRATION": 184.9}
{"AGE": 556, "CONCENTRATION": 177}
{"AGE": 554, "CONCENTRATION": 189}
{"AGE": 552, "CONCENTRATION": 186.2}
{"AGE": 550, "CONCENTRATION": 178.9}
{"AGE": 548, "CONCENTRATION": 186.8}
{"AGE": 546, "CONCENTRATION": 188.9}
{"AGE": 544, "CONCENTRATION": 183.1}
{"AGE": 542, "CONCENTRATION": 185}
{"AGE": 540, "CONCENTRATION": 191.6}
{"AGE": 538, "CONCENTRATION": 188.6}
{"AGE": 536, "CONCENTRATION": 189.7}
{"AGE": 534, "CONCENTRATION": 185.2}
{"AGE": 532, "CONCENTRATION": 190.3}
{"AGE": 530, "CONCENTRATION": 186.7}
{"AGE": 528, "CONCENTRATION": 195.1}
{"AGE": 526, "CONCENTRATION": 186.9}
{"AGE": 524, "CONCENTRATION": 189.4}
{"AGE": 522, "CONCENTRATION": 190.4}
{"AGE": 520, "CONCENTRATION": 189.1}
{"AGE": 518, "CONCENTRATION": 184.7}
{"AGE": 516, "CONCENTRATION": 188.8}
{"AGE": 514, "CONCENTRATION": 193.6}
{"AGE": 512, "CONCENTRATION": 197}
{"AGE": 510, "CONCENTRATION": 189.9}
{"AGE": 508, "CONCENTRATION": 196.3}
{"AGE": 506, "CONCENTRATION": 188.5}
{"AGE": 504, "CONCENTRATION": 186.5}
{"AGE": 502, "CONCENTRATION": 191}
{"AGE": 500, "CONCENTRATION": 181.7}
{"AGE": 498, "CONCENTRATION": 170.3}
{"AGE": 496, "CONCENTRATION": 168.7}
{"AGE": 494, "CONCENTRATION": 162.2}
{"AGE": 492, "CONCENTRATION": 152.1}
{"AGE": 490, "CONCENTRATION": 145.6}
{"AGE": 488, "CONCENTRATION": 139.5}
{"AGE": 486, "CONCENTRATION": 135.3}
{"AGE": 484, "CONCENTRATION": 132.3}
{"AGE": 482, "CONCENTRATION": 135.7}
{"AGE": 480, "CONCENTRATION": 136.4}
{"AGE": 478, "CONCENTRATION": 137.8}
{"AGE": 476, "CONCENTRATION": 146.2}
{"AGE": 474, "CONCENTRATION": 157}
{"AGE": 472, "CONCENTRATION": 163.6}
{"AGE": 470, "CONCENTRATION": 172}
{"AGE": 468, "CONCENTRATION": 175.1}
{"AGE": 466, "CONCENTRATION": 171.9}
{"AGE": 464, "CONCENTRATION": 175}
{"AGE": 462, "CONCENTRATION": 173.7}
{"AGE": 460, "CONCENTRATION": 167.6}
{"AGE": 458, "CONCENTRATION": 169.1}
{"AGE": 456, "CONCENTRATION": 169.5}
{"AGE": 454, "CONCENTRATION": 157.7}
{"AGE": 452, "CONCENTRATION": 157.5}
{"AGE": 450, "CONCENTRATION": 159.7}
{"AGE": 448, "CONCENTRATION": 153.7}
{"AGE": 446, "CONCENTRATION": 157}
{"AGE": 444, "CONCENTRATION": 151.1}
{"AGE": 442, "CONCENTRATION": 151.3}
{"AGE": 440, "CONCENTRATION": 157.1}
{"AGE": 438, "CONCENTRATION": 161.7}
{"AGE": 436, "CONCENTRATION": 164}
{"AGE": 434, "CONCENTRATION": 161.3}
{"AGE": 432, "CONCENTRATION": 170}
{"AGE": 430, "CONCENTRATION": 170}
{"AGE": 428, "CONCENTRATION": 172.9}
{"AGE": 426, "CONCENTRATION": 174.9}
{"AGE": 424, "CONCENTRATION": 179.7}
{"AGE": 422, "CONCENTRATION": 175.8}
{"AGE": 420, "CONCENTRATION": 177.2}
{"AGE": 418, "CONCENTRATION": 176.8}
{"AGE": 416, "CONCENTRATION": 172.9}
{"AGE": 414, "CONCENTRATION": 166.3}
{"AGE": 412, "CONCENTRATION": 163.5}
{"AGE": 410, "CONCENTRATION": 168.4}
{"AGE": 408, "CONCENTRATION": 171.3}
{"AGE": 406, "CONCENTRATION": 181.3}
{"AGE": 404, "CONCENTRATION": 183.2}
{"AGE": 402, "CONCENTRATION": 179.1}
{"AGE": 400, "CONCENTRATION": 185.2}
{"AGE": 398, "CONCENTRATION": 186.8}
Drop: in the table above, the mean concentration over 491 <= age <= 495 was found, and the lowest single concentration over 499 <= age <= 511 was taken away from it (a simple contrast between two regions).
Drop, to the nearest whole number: -25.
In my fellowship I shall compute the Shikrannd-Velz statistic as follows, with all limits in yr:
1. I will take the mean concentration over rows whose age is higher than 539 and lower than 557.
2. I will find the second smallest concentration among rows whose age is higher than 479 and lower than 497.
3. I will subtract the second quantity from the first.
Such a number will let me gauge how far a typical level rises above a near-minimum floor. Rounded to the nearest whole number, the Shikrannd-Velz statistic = 50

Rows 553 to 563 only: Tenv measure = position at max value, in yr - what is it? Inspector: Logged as 554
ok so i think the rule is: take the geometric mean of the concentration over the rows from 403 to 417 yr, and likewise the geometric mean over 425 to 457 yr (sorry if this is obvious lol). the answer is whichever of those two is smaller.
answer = 162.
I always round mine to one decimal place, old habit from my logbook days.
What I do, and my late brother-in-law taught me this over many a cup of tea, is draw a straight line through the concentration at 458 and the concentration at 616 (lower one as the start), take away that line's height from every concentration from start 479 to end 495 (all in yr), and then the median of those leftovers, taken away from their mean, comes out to 4.2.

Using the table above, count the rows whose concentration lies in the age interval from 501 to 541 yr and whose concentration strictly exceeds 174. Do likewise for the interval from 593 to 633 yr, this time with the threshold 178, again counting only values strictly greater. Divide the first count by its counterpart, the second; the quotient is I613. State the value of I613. 1.18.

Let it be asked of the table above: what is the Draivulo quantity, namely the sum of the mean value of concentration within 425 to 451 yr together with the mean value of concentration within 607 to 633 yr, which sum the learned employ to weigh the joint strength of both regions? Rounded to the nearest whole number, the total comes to 346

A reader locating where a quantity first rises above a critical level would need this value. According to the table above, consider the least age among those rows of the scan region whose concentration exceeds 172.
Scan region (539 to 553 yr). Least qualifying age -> 540 yr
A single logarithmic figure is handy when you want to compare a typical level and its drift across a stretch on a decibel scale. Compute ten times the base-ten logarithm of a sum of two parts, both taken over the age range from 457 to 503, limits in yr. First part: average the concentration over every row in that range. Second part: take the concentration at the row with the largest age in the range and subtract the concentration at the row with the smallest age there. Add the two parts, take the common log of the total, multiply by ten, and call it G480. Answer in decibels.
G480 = 22.58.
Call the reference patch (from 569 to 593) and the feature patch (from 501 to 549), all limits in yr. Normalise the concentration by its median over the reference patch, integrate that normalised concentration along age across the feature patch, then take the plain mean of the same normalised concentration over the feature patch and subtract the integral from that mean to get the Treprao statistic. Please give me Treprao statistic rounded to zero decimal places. -49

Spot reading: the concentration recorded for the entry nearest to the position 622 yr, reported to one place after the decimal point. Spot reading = 184.7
